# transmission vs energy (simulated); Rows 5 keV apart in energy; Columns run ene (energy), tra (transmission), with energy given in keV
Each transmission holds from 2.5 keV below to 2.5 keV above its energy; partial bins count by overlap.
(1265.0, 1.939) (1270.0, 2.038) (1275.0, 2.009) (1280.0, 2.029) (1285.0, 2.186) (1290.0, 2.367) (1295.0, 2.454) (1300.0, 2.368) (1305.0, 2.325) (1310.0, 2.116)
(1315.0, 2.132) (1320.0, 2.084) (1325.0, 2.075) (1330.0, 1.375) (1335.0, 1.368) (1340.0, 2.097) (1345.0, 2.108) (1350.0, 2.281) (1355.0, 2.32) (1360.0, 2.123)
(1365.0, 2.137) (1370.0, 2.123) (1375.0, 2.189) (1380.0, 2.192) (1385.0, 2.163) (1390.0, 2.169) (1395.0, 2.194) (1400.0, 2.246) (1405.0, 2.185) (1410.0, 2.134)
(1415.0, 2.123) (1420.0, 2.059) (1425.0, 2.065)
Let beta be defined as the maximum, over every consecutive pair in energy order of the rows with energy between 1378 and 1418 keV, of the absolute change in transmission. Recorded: 0.1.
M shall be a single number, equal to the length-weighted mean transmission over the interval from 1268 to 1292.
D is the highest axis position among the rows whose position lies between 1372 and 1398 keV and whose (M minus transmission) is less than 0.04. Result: 1395.0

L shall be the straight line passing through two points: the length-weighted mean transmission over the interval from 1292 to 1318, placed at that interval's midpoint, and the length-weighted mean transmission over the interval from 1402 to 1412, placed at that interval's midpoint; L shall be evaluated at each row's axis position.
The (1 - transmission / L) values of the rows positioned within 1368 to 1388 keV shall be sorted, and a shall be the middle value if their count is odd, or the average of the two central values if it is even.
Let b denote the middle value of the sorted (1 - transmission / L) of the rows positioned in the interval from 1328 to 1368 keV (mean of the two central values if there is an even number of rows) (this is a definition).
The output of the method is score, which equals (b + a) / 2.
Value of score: 0.029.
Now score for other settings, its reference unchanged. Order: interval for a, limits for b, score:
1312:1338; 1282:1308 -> 0.024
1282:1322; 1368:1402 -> 0.010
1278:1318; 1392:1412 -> 0.003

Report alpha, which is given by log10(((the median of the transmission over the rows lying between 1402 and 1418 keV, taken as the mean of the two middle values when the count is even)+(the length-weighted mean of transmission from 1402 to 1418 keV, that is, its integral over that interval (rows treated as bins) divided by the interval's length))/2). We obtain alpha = 0.331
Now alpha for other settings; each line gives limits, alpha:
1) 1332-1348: 0.296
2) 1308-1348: 0.302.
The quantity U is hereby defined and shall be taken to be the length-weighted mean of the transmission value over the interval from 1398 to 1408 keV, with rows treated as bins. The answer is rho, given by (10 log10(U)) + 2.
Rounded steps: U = 2.21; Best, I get 5.44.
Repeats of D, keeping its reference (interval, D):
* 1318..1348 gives 1345.0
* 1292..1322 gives 1320.0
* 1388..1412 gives 1410.0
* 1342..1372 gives 1370.0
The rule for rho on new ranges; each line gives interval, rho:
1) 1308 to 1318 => 5.27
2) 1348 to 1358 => 5.60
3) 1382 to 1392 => 5.36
